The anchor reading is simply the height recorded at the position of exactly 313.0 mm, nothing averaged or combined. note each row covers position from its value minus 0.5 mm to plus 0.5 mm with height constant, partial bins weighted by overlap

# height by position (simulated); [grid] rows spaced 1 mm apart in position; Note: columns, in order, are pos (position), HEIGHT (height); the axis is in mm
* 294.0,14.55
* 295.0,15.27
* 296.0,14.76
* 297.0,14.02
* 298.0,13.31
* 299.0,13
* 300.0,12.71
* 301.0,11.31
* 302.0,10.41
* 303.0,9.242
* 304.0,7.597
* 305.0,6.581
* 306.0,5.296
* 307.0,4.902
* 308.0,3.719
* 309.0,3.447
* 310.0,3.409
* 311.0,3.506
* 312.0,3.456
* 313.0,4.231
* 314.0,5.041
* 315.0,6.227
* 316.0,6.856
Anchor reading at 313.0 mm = 4.231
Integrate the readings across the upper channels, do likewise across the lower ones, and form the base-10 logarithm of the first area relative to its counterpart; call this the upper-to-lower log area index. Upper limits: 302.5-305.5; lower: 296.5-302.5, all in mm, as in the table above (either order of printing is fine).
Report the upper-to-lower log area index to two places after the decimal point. -0.50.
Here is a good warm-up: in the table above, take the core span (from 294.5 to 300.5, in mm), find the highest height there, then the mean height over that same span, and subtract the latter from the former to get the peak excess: 1.4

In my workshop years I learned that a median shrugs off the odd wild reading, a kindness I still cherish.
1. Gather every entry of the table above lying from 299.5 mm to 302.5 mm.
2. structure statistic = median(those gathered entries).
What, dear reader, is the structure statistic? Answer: 11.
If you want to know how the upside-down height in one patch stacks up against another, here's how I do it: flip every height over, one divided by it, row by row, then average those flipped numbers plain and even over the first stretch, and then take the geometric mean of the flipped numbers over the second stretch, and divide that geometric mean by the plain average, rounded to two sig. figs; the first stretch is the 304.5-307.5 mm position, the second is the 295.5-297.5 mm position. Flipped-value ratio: 0.38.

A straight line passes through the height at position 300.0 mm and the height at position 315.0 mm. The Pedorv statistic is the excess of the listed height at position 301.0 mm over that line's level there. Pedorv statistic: -1.0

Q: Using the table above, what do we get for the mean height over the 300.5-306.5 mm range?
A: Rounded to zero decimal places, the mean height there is 8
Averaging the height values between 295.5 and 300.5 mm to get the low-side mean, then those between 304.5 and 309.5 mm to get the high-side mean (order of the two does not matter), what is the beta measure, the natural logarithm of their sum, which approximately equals 2.91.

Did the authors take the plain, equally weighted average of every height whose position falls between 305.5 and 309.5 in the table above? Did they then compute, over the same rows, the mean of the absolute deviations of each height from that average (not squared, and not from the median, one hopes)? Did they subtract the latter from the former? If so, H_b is 3.6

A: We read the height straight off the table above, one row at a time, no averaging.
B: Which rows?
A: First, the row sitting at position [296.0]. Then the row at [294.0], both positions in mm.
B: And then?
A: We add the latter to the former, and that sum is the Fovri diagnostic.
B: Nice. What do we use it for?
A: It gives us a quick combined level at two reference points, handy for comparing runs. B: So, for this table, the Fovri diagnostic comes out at 29.3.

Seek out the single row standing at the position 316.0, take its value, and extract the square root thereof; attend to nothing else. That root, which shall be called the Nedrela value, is 2.6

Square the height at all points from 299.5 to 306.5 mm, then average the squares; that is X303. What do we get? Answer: 87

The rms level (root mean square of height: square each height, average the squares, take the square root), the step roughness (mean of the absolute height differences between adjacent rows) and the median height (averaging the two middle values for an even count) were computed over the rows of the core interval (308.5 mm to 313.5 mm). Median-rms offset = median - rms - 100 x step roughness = -24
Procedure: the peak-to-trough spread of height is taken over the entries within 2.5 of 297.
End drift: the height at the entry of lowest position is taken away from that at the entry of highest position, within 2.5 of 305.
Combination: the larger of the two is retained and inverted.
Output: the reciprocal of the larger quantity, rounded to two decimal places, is 0.44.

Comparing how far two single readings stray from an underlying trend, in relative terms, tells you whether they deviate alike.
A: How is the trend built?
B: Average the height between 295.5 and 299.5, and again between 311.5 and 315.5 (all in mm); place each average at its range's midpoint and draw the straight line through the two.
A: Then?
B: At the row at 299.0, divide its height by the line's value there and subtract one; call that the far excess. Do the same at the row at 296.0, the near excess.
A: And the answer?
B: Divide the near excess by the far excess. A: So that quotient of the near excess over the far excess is 1.7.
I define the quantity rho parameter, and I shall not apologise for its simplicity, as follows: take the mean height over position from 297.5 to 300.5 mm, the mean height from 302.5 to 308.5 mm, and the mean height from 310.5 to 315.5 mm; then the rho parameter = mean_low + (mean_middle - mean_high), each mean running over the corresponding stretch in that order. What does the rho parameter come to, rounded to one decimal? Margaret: 14.7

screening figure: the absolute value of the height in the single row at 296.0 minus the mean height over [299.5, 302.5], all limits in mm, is 3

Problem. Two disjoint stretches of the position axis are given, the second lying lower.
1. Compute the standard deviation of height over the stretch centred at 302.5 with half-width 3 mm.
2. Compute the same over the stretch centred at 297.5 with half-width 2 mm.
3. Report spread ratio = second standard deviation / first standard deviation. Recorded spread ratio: 0.3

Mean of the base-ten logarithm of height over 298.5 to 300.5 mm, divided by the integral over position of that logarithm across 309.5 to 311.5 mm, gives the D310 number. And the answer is 1.0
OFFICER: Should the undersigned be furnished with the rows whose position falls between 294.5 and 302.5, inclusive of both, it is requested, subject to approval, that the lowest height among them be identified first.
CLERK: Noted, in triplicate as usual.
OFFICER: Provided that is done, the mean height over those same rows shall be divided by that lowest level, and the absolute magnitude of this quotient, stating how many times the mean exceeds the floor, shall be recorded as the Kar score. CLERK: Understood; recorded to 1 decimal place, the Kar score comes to 1.3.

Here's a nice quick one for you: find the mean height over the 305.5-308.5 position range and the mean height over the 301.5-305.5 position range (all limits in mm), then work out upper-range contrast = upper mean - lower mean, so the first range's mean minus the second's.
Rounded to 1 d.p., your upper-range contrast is -3.8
